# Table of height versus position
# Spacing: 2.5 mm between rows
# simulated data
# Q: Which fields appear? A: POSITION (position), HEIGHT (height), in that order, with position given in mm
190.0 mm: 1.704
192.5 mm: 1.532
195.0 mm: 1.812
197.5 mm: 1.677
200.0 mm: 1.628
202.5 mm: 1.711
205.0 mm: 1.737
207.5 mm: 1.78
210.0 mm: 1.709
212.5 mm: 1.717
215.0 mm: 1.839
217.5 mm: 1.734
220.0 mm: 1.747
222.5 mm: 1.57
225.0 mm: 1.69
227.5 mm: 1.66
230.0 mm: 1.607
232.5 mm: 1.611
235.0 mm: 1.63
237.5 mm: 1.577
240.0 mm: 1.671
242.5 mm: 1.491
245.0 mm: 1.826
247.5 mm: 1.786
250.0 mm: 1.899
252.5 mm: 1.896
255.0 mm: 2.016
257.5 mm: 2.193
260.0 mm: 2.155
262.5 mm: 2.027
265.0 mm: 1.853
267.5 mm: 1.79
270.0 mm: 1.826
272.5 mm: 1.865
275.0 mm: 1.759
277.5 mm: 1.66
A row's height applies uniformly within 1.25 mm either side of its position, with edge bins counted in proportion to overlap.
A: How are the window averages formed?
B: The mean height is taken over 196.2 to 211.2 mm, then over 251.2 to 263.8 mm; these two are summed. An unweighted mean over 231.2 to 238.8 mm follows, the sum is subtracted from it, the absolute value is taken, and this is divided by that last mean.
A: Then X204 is 1.34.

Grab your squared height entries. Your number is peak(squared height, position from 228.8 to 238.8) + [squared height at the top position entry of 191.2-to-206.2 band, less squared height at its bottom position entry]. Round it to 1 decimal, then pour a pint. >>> 3.3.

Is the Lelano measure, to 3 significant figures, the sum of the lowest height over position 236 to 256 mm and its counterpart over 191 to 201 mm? 3.02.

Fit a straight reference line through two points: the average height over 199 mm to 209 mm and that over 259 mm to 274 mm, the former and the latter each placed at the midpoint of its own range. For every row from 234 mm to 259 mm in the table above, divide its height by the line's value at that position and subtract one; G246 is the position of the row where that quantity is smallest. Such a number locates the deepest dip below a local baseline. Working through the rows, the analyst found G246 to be 242.5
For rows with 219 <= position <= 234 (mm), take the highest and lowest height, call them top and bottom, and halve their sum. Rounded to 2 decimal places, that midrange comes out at 1.66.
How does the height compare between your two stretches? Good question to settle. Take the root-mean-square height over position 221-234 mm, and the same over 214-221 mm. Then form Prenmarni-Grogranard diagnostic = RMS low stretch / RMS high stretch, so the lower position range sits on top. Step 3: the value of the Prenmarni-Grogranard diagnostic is 1.09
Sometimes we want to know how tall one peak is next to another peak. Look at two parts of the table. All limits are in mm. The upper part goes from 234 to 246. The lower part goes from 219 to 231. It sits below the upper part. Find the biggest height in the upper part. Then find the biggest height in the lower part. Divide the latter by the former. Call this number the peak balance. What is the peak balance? 0.96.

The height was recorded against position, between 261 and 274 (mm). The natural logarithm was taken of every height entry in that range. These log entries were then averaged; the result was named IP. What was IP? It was 0.63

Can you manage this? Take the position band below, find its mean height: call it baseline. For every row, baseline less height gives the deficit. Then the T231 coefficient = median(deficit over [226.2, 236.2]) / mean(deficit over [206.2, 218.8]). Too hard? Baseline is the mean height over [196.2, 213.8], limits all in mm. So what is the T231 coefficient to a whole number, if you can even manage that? -2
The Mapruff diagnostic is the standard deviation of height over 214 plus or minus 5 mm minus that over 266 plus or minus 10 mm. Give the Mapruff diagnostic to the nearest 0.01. -0.11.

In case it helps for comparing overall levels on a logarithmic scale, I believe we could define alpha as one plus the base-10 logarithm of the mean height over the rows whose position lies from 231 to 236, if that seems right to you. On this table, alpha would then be 1.21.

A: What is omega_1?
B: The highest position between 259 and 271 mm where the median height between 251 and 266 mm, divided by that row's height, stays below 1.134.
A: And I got 270.0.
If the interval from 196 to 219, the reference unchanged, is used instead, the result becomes 215.0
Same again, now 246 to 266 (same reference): 265.0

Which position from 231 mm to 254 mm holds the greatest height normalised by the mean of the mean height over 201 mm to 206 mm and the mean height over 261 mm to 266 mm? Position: 250.0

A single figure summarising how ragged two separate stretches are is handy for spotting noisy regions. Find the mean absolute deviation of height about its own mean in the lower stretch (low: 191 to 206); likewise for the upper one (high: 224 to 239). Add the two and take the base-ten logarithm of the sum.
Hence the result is -0.99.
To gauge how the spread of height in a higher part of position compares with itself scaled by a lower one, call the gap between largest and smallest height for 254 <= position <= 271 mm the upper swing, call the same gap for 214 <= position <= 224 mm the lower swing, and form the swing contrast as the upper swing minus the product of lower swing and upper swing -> 0.29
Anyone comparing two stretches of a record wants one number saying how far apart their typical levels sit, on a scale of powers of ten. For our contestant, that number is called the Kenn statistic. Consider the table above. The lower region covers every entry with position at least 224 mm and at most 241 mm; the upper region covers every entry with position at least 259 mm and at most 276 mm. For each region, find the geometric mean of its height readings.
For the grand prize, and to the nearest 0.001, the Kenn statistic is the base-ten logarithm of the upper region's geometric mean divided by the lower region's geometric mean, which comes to 0.063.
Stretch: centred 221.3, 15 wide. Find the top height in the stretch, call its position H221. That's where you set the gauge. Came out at 215.0 mm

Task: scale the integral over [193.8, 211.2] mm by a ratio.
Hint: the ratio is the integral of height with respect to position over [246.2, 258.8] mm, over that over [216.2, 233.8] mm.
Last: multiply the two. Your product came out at 25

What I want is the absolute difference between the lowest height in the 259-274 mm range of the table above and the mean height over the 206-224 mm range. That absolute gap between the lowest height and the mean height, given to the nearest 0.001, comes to 0.062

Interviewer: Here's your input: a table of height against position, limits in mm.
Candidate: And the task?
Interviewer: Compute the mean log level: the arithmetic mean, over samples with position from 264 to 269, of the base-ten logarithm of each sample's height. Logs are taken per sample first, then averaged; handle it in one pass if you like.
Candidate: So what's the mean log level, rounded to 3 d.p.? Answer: 0.260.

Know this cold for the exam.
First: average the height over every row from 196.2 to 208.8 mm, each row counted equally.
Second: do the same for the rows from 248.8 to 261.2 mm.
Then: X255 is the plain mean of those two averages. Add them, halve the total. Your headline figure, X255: 1.87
